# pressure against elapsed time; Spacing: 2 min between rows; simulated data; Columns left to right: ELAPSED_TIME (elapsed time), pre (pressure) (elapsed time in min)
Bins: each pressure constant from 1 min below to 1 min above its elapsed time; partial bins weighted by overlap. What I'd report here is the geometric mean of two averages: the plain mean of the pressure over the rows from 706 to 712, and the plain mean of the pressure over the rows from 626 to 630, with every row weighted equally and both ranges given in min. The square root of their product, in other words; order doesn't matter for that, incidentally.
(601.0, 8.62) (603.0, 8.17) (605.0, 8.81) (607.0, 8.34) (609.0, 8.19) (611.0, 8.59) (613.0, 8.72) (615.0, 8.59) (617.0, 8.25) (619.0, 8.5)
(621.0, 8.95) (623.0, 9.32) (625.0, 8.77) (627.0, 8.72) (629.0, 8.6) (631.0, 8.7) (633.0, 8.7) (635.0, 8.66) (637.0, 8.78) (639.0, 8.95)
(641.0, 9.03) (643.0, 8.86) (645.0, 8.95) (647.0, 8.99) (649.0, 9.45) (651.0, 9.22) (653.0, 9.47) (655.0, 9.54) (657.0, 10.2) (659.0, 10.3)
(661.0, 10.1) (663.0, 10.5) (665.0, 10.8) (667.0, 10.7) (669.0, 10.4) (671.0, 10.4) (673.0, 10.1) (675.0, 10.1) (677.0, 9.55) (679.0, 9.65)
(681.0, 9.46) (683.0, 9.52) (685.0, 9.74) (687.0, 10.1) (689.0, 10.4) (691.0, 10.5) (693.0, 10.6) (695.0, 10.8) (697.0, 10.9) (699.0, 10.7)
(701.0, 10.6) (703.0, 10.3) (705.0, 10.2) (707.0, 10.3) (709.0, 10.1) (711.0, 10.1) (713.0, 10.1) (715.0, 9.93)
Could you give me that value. 9.4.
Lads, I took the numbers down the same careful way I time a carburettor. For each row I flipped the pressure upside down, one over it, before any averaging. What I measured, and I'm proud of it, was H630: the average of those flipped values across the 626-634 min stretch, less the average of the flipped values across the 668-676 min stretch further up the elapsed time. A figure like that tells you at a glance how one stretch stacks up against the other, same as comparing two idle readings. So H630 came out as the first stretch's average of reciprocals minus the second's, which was 0.018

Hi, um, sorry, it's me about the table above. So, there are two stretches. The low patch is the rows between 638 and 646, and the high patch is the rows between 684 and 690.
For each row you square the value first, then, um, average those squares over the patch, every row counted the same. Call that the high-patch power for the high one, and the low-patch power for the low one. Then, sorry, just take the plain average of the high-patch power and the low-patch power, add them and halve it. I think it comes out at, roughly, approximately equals 90.9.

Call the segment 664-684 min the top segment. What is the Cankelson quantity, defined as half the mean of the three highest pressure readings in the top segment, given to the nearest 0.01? 5.32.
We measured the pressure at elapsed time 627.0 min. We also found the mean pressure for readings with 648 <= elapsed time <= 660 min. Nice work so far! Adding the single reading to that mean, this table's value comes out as 18.4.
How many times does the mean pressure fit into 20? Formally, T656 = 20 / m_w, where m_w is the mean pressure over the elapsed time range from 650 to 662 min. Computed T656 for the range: 2.04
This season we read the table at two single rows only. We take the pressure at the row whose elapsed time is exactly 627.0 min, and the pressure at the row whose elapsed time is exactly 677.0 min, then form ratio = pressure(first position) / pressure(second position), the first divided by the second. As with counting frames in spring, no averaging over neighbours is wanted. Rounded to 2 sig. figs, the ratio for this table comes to 0.91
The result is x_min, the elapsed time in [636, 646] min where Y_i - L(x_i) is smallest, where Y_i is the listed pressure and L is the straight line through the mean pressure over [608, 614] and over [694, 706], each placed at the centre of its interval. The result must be 643.0 min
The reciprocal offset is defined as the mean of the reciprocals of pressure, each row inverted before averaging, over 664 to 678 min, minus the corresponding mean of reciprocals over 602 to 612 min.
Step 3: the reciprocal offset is -0.022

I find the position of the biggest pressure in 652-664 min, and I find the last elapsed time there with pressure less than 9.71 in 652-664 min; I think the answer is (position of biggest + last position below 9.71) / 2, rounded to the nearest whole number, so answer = 659 min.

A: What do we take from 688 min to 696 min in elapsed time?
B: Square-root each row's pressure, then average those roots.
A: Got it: 3.25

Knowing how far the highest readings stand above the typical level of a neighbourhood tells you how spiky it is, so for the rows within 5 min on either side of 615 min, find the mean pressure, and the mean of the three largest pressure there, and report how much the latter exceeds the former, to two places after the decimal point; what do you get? 0.10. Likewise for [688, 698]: 0.13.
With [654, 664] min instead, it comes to 0.21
